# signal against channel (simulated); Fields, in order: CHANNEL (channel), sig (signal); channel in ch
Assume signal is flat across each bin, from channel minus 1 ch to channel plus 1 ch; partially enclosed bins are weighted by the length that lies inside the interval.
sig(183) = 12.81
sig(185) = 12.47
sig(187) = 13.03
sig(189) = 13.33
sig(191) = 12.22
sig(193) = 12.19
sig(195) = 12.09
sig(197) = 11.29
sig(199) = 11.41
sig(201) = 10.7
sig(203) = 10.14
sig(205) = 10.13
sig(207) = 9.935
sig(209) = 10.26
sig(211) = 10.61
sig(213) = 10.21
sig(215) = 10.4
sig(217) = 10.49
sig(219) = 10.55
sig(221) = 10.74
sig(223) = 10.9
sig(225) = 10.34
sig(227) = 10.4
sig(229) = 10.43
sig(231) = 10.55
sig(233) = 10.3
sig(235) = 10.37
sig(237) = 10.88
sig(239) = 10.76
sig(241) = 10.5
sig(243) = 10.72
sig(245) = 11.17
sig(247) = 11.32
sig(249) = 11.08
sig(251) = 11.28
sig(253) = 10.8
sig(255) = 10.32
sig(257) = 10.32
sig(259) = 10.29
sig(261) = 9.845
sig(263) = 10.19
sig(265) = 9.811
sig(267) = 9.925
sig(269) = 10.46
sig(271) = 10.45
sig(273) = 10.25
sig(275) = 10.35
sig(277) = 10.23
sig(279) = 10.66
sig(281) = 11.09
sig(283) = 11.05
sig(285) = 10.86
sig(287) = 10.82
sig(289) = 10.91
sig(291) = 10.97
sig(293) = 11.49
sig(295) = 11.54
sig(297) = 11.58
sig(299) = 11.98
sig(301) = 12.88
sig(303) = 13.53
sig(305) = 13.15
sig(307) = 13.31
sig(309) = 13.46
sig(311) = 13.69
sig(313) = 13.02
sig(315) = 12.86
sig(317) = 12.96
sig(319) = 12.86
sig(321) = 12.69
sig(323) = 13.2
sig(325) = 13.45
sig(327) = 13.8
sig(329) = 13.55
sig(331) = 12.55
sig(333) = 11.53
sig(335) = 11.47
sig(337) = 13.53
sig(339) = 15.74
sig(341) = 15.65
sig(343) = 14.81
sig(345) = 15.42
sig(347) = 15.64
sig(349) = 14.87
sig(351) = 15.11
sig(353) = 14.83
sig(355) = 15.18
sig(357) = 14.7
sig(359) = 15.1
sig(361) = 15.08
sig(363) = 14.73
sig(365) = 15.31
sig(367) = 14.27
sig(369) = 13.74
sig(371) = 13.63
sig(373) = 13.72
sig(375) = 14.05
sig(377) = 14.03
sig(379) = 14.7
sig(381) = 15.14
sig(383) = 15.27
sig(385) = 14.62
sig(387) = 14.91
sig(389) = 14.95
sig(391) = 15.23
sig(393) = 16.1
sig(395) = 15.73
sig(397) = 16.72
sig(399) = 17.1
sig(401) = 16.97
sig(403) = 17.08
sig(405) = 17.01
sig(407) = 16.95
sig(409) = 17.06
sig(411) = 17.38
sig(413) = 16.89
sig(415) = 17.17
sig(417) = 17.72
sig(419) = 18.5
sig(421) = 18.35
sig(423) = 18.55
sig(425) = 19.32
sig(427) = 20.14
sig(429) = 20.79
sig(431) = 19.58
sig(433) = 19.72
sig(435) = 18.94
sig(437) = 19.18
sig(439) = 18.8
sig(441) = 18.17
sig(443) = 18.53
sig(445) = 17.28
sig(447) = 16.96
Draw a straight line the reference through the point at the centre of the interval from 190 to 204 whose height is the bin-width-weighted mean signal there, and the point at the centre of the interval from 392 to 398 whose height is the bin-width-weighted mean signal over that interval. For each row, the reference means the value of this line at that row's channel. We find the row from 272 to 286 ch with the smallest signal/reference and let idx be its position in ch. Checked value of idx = 277 ch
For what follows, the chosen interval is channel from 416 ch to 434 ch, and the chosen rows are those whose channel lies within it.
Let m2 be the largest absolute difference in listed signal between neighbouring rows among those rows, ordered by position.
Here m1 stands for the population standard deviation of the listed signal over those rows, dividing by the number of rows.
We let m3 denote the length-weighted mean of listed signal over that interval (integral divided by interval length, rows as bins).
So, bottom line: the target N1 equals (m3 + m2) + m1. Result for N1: 21.3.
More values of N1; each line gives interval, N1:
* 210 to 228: 11.3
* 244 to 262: 11.7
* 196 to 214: 11.7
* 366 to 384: 15.5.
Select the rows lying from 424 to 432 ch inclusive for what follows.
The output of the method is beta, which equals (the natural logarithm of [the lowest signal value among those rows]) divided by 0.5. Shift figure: 5.92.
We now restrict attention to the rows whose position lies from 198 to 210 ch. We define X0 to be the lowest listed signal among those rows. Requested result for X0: 9.935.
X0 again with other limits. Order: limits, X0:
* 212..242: 10.21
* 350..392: 13.63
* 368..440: 13.63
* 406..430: 16.89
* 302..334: 11.53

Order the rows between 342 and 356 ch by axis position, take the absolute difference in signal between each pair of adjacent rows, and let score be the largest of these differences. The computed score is 0.77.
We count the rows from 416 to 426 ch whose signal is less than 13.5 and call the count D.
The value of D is 0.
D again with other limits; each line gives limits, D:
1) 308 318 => 4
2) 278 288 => 5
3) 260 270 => 5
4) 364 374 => 0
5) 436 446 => 0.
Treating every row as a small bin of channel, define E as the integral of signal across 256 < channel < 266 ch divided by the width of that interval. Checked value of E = 10.1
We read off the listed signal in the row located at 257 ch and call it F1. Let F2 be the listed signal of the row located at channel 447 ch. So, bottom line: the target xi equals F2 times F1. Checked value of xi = 175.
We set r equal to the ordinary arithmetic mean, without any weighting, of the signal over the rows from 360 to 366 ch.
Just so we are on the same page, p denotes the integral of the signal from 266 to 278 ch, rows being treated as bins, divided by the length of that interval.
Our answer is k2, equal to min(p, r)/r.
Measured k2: 0.68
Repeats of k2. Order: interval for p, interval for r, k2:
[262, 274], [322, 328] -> 0.76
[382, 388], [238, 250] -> 1.00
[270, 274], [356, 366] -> 0.69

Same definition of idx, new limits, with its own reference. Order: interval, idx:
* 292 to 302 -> 293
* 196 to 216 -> 207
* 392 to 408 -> 395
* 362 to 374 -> 371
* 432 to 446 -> 445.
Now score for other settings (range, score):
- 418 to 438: 1.21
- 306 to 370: 2.21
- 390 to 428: 0.99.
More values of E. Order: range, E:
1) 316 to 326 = 13.0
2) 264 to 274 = 10.2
